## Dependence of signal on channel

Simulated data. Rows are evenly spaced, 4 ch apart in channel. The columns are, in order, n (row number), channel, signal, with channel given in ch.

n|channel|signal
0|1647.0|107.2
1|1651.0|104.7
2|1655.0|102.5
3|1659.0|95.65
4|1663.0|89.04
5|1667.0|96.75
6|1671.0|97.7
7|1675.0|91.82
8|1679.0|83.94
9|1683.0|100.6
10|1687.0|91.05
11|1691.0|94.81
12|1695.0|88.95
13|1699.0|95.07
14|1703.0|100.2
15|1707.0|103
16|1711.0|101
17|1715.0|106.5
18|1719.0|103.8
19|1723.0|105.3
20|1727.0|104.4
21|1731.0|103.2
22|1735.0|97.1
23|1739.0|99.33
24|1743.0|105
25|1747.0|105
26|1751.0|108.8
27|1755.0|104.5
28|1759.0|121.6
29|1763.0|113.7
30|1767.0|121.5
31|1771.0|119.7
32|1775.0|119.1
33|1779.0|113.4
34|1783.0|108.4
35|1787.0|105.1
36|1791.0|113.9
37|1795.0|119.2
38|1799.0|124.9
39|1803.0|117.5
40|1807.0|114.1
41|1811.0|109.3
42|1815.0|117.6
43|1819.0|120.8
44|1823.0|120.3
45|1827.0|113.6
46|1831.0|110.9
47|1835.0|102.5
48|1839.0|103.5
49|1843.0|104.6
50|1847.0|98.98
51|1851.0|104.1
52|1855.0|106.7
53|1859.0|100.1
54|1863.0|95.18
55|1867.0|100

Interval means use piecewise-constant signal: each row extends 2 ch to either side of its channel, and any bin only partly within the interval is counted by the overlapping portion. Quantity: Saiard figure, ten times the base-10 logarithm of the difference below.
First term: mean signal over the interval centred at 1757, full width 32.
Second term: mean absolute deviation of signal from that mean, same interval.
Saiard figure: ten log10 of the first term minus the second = 20.2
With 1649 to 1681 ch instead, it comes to 19.5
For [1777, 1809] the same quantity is 20.4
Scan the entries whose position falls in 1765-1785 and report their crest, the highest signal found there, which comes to 121.5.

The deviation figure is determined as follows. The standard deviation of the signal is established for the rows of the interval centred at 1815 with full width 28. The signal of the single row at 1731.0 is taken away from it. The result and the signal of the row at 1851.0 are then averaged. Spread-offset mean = 2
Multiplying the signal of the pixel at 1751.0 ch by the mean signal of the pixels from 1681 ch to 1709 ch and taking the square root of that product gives 102.3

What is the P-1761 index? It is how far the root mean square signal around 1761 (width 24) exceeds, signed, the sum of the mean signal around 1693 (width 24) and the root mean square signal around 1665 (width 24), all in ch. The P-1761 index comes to -76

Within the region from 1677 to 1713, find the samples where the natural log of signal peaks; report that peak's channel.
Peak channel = 1707.0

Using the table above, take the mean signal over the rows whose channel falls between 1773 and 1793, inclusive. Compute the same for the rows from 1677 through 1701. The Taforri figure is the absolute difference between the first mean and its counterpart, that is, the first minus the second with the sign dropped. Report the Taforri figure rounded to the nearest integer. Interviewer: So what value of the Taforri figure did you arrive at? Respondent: 20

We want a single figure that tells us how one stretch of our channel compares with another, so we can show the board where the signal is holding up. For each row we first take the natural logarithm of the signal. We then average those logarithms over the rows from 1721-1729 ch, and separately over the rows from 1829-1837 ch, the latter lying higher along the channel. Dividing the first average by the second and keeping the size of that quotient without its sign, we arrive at 1.00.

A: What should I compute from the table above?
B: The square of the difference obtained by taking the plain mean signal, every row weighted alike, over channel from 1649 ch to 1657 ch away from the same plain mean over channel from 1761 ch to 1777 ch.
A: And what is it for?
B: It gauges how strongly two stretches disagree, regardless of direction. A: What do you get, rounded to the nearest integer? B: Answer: 222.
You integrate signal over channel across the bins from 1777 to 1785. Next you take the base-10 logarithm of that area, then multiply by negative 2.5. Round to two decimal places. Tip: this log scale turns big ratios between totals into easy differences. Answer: -7.37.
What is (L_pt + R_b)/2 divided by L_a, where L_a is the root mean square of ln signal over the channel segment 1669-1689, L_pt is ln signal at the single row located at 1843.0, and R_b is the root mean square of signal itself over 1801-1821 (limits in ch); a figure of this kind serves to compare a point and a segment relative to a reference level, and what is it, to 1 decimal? 13.3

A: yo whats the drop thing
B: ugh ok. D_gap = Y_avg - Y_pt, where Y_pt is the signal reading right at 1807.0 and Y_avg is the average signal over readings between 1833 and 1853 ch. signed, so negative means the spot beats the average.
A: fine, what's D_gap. -11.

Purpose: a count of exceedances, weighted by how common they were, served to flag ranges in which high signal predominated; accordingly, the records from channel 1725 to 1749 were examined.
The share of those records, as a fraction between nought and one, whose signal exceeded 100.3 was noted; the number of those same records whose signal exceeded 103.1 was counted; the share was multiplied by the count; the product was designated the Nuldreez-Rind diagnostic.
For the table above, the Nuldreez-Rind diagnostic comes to 2.7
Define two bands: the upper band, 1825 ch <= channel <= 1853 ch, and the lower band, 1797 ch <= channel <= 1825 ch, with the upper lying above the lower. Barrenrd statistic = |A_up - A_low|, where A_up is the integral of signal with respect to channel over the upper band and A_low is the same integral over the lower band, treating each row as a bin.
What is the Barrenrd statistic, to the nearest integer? 345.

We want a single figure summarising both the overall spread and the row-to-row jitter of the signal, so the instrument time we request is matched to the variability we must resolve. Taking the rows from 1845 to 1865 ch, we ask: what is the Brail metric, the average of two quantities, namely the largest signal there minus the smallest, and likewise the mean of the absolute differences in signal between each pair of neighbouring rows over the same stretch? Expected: 8.2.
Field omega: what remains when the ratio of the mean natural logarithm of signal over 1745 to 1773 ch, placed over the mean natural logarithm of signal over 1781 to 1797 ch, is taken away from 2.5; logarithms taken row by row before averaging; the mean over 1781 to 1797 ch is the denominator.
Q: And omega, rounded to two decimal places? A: 1.50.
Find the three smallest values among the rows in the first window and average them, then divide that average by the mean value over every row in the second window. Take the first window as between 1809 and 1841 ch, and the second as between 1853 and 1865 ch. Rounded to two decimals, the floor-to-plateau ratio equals 1.04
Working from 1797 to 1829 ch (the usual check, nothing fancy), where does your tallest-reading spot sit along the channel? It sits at 1799.0 ch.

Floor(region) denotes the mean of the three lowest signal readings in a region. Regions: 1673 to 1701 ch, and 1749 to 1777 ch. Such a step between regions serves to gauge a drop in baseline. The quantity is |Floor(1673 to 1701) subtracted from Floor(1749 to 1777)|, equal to 21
